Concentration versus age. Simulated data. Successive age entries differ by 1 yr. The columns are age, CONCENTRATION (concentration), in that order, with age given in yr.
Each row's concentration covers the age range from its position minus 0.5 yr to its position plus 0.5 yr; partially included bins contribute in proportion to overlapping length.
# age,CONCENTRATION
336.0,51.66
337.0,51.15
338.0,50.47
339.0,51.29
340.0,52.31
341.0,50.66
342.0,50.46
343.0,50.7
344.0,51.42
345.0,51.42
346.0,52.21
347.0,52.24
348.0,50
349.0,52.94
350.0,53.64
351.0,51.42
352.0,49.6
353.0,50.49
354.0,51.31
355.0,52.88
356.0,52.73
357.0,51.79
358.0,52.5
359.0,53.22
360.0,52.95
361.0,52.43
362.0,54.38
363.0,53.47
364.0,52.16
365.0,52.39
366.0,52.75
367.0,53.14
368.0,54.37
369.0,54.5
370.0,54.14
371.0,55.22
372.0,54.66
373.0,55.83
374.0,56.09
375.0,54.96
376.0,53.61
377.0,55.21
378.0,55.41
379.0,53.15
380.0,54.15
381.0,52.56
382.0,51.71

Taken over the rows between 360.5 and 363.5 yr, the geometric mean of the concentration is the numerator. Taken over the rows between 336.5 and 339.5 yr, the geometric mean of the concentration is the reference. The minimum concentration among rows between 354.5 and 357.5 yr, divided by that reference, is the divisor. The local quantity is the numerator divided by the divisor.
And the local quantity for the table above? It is 52.6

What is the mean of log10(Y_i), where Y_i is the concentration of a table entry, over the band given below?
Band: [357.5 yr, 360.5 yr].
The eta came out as 1.723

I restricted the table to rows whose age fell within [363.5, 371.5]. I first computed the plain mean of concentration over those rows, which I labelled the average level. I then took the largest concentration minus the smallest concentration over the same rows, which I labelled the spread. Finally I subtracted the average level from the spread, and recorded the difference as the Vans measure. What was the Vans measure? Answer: -51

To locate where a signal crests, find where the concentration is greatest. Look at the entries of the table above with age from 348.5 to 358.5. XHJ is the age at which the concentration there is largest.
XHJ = 350.0 yr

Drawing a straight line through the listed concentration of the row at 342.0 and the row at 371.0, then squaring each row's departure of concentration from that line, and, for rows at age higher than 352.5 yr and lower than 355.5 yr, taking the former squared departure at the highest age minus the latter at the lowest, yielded -3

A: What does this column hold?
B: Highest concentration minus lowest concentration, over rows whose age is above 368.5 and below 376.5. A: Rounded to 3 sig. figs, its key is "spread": 2.48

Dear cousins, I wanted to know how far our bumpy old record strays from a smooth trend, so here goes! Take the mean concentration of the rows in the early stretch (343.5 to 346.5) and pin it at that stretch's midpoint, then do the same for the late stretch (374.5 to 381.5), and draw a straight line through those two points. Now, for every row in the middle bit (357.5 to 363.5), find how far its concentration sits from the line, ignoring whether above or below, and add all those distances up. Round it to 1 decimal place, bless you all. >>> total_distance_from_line 3.1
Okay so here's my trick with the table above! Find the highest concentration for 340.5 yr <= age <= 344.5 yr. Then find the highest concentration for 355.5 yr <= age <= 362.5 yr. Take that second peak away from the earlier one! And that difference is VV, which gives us -3.0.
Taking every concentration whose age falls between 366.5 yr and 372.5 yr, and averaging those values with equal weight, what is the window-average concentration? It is 54.3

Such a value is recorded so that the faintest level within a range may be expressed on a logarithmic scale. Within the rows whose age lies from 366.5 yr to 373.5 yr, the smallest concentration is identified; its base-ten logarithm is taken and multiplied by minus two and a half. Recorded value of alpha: -4.31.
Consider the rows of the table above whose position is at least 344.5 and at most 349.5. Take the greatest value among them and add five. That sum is 57.9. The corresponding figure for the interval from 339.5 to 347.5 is 57.3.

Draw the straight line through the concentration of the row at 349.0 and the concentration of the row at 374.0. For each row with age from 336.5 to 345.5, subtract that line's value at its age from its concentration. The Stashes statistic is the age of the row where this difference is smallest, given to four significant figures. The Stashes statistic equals 342.0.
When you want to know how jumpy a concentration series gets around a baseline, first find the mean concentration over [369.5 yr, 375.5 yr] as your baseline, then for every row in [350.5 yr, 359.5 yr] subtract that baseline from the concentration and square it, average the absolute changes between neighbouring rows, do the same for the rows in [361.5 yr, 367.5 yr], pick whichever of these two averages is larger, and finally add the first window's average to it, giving 14.1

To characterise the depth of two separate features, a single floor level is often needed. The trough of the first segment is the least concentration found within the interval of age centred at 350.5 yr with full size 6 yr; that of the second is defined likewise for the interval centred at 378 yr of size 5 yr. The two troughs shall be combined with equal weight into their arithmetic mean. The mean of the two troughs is 51.4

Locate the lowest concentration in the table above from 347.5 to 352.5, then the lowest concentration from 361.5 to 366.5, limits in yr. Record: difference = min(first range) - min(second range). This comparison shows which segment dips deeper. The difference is -2.6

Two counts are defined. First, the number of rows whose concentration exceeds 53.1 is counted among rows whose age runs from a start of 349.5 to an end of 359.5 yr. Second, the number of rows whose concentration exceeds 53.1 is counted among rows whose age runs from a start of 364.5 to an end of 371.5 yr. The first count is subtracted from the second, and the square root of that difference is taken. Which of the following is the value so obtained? 1.7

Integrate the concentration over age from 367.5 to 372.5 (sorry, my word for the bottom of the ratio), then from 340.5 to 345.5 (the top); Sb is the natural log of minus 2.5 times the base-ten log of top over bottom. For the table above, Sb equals -2.6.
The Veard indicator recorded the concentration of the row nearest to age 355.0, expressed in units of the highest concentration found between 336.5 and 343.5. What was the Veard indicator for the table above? 1.01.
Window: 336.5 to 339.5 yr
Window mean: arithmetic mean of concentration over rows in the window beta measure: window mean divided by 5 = 10.2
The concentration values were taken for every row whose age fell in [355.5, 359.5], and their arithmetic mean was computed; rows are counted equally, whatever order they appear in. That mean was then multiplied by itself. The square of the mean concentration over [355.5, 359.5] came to 2763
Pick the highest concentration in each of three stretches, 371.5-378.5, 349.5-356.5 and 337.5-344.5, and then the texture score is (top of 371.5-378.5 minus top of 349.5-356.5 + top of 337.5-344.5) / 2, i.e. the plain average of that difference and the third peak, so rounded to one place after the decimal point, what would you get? 27.4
